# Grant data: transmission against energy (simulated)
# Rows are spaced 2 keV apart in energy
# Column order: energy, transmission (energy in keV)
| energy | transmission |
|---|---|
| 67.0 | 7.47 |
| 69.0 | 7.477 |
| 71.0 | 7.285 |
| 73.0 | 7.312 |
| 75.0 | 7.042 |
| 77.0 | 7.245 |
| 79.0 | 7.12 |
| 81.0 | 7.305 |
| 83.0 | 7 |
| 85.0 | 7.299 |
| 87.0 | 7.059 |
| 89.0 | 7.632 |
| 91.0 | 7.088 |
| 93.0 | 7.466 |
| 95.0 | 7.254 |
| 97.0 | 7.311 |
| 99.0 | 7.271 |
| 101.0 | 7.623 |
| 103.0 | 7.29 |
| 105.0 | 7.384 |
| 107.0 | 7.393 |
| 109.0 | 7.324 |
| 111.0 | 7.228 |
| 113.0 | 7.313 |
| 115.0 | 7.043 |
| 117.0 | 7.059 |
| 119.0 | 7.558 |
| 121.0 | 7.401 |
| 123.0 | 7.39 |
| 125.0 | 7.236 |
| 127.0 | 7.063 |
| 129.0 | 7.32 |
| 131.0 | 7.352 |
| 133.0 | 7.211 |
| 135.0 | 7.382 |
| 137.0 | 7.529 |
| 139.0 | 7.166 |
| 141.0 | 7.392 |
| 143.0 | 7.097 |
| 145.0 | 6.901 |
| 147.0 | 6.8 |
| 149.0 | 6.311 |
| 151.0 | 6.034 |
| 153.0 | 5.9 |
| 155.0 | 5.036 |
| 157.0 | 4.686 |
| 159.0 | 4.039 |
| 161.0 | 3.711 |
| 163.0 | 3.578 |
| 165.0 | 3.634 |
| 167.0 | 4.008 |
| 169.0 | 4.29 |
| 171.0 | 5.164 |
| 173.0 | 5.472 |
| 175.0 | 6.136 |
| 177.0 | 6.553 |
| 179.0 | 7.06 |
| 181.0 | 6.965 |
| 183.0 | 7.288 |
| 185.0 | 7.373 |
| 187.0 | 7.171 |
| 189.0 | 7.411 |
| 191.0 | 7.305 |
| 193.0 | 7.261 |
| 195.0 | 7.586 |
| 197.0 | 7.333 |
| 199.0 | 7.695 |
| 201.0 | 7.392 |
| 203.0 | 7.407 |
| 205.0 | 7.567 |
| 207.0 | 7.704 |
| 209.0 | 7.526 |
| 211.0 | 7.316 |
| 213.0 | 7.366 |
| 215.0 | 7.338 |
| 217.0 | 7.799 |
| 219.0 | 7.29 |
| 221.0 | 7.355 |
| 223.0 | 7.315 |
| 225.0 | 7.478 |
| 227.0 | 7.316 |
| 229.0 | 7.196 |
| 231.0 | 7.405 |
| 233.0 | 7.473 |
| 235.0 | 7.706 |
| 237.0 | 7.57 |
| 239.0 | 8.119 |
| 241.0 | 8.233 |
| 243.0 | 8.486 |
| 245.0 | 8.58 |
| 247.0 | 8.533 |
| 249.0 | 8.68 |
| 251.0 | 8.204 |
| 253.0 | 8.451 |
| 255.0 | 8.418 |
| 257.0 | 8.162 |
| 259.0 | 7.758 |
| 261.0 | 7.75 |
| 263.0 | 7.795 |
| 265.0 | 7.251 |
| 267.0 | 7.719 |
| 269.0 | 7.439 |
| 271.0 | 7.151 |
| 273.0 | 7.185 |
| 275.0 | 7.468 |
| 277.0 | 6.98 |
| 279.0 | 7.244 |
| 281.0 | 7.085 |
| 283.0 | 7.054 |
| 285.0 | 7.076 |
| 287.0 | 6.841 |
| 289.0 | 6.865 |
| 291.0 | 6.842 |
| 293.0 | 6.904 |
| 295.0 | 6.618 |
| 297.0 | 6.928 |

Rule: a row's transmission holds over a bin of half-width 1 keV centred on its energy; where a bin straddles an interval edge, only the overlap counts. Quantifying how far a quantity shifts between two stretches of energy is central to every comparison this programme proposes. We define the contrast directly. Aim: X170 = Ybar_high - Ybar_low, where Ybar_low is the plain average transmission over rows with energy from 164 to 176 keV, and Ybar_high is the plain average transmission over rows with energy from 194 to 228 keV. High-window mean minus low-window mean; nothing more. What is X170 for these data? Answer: 2.7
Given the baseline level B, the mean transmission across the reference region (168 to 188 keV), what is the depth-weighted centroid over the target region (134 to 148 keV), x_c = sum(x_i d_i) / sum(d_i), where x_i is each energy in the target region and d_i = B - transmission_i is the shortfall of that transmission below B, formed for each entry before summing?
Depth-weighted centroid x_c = 139.9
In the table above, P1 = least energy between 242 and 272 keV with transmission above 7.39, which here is 243.0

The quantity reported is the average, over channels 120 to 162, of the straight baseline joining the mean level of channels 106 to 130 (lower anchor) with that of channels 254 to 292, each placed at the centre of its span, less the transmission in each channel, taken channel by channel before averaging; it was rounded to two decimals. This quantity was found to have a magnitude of 0.77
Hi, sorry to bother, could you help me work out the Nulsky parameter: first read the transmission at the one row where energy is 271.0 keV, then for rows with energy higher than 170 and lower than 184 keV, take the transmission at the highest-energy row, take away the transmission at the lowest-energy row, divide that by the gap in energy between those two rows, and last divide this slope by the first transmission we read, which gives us 0.025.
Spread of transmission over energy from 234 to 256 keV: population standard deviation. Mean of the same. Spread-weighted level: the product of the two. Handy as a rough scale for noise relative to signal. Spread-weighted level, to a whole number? 3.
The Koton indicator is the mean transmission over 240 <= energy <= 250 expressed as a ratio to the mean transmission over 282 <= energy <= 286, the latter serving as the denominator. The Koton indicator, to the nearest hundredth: 1.20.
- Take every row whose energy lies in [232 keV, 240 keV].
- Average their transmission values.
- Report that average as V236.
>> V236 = 7.72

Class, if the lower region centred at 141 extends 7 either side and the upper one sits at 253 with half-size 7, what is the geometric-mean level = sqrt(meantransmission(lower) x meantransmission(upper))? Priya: 7.7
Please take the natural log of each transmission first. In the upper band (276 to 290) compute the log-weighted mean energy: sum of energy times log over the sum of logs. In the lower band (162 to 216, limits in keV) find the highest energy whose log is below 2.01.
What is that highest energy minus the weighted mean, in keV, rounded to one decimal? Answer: -68.0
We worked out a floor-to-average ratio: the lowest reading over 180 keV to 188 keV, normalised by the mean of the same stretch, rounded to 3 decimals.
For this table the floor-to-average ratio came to 0.967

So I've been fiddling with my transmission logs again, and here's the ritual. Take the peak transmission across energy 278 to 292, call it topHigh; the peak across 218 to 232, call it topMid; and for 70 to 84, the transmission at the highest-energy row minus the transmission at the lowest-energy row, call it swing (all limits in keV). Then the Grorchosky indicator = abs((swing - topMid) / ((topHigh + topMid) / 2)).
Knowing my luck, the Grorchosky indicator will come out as 1.05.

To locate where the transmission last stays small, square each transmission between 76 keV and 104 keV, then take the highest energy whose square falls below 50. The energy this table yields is 87.0 keV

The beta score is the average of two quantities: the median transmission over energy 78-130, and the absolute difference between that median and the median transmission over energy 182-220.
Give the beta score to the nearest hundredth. 3.69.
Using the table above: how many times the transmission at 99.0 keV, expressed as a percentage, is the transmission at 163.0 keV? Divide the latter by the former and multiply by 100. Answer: 49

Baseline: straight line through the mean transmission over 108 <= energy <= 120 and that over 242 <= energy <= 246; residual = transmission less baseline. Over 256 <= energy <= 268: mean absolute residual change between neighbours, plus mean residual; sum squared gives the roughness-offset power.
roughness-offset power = 0.45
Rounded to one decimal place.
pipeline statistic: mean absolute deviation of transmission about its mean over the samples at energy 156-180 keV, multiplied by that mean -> 4.9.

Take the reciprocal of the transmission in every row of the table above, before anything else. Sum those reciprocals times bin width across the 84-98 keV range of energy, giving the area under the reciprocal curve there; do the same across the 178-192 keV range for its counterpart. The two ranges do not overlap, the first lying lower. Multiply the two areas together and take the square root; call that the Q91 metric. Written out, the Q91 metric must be 1.93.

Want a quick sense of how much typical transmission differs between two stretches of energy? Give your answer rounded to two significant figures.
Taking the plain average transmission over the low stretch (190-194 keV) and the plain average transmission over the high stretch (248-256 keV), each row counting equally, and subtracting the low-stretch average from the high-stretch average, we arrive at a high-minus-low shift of 1.2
